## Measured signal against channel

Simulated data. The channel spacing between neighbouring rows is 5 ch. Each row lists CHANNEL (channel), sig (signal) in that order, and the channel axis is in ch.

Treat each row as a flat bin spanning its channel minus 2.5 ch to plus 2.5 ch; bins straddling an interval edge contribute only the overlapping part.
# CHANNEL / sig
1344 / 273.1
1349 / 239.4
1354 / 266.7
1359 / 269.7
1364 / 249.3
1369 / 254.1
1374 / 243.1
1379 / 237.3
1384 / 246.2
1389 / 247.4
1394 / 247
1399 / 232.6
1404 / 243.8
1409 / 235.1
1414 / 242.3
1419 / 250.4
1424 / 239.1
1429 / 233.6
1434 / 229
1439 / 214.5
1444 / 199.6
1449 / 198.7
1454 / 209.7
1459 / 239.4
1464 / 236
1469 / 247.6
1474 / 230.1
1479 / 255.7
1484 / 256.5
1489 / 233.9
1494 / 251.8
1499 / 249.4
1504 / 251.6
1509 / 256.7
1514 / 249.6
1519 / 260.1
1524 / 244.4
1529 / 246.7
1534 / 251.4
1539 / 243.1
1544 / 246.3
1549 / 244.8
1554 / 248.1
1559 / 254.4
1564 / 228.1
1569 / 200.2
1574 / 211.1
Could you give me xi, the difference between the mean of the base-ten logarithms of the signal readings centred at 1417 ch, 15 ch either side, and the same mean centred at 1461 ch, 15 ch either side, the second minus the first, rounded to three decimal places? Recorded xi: -0.027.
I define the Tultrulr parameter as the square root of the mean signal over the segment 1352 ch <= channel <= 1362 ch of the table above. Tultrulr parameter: 16.4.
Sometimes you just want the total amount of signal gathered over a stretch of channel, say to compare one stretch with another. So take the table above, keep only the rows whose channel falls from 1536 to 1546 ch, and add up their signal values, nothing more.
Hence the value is 489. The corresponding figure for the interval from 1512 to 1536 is 1252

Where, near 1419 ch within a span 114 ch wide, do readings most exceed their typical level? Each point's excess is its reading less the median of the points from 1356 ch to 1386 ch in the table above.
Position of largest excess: 1369 ch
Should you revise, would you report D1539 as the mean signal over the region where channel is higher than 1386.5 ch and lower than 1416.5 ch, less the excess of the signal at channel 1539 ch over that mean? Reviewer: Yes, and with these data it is 240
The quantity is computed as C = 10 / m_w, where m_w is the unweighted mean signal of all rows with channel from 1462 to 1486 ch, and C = 0.0408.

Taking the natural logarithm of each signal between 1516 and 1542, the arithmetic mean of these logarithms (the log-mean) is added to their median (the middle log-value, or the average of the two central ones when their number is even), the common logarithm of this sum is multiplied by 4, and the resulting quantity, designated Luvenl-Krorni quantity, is 4.17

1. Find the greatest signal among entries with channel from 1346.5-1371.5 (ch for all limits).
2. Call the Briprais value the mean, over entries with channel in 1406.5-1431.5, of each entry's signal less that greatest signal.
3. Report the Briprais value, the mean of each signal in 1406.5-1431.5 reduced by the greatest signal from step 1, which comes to -30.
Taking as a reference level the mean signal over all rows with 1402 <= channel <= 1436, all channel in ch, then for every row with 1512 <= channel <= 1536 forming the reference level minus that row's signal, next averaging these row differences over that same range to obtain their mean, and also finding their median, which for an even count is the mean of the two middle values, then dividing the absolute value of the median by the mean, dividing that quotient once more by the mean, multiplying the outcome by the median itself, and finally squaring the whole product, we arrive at 0.7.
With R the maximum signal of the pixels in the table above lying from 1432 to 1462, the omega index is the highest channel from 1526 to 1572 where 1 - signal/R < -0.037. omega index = 1559 ch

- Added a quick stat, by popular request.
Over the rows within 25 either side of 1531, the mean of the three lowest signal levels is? 244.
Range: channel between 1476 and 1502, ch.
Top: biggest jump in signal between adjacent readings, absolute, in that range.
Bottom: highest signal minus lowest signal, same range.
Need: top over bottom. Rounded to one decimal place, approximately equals 1.0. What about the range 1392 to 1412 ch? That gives 1.0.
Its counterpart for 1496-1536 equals 1.0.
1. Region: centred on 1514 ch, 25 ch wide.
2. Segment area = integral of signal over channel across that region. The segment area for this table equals 6312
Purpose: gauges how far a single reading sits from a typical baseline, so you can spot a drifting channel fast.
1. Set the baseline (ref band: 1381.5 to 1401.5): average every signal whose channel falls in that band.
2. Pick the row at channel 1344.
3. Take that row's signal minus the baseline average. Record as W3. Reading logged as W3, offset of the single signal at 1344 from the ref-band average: 30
